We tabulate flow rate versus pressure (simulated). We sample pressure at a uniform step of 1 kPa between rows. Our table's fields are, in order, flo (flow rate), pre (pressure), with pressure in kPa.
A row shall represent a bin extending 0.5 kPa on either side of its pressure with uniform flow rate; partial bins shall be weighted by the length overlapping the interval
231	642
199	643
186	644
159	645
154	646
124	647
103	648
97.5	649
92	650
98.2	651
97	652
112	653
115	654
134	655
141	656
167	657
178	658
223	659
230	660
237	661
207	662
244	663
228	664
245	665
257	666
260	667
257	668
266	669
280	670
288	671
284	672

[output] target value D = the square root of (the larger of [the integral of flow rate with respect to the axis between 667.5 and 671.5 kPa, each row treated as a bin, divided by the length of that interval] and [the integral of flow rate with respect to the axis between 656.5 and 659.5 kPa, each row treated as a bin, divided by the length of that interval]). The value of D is 16.5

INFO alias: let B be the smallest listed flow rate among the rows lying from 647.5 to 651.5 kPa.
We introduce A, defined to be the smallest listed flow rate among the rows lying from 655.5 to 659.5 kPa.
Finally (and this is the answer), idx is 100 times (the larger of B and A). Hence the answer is 14100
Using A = 141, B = 92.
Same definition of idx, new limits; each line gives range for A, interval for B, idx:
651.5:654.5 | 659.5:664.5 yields 20700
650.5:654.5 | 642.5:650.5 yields 9700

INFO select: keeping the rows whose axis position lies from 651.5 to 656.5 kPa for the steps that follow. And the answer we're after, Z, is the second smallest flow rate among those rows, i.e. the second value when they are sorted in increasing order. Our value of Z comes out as 112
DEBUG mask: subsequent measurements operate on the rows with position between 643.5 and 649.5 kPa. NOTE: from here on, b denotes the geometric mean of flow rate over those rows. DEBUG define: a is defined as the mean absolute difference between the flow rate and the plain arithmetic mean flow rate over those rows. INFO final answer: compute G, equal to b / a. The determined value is 5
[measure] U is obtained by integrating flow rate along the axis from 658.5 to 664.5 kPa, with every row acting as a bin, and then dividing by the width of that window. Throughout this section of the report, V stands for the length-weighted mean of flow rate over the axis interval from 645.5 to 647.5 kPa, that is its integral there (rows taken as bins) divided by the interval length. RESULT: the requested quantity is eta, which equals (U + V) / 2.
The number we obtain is 184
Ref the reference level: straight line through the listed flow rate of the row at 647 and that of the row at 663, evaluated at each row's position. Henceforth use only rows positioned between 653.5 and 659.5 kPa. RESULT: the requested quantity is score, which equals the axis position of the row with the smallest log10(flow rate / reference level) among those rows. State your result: 654 kPa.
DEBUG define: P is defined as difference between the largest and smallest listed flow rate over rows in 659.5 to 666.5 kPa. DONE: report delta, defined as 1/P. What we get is 0.020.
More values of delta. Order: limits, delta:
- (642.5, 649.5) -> 0.010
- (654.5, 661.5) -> 0.010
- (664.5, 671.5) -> 0.023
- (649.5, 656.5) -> 0.020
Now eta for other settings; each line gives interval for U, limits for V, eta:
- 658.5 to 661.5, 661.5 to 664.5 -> 228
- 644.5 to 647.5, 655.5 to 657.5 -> 150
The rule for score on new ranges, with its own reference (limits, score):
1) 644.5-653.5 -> 652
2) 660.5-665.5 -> 662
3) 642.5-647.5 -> 647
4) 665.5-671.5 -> 668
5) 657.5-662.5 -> 658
